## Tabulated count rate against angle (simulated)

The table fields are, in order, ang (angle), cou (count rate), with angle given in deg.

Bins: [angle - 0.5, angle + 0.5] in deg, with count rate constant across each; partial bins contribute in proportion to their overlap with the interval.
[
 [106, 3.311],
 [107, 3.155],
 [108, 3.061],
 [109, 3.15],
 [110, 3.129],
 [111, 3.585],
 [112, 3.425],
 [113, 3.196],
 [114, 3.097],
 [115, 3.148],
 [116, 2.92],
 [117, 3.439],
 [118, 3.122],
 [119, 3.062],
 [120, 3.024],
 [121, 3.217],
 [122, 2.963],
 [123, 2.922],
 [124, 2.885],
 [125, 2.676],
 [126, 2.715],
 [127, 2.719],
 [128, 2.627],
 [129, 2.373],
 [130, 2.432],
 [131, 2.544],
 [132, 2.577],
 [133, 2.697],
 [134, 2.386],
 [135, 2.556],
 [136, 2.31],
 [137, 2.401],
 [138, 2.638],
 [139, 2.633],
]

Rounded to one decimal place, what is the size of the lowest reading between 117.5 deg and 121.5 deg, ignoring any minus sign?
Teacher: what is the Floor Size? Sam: 3.0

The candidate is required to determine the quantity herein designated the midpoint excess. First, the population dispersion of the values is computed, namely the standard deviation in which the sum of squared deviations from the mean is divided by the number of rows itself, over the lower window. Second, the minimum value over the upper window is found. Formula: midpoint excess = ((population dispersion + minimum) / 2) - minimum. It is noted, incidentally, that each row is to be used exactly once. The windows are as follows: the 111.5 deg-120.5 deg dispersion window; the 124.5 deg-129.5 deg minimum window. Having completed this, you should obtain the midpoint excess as -1.10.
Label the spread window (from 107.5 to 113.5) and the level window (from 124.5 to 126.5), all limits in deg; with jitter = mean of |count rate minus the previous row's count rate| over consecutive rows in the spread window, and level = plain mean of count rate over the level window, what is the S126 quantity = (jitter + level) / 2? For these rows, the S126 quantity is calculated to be 1.44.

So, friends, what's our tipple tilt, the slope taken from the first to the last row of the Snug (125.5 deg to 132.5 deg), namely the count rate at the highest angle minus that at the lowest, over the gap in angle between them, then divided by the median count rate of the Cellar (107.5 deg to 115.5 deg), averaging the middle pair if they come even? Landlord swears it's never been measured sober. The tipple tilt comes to -0.007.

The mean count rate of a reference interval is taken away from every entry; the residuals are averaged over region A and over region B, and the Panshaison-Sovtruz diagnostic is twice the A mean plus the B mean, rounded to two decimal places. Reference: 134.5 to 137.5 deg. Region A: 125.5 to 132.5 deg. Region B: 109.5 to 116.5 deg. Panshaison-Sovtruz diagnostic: 1.09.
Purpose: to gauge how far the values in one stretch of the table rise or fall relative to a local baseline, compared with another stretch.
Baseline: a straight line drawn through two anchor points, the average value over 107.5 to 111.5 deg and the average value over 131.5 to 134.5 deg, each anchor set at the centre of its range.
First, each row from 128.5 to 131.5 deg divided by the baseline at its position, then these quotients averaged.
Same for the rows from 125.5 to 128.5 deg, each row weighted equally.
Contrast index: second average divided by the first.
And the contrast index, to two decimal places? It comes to 1.06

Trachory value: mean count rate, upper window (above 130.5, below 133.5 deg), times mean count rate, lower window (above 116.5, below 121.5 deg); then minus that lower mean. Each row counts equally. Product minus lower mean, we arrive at 5.1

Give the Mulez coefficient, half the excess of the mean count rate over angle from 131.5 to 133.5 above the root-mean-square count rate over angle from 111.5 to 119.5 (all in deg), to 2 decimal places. -0.27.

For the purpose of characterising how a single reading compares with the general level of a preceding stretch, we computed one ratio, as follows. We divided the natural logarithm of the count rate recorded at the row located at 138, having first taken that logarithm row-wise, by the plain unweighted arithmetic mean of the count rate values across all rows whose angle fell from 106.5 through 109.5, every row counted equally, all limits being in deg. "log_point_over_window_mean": 0.311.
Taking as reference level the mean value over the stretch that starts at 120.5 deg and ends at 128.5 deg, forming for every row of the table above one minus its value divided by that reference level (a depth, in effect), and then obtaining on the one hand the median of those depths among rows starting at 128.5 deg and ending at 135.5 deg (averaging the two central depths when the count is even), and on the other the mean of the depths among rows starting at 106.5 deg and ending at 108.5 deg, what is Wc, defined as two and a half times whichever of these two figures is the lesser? -0.24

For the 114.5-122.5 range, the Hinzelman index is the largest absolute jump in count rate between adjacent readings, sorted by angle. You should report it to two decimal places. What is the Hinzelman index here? 0.52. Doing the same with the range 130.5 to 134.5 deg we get 0.31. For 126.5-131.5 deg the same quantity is 0.25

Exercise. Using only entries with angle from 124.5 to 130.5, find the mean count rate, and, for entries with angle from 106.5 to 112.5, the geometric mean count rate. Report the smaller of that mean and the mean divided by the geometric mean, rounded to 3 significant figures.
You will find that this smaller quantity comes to 0.798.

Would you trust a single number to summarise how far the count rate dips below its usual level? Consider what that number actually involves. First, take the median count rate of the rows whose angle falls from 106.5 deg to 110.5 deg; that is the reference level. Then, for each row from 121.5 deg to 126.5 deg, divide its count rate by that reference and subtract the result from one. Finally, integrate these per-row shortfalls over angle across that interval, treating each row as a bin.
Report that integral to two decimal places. 0.49 deg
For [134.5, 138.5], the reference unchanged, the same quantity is 0.85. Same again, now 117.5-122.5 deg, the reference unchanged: 0.10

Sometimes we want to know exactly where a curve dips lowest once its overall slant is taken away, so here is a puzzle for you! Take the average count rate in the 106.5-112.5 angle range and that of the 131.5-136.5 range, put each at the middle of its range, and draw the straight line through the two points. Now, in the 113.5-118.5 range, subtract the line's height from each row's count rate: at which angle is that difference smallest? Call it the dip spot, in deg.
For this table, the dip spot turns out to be 116 deg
